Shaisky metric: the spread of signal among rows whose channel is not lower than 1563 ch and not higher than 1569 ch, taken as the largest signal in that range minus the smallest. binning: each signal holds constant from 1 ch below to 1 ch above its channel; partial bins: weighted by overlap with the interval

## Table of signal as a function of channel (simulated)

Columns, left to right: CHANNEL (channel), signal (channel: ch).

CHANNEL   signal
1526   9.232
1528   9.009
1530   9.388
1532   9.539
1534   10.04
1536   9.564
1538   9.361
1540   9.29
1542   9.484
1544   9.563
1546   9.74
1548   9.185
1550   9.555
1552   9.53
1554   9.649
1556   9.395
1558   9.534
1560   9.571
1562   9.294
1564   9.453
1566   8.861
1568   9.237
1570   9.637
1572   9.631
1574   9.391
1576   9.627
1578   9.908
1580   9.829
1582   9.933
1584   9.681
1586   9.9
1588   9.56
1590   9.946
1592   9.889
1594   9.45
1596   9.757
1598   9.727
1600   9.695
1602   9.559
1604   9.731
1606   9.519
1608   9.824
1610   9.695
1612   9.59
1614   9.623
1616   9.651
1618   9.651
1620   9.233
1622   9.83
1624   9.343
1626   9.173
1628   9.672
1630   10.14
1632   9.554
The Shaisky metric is 0.59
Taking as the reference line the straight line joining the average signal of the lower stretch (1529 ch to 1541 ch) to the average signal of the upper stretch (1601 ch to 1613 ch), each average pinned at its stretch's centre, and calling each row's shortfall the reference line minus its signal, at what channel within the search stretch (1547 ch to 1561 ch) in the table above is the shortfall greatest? 1548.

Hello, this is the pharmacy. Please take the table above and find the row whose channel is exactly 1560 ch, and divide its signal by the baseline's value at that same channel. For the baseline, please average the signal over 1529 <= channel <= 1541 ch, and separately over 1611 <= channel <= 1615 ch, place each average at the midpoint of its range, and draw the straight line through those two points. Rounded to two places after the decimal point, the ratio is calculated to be 1.00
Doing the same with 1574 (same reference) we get 0.98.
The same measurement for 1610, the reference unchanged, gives 1.01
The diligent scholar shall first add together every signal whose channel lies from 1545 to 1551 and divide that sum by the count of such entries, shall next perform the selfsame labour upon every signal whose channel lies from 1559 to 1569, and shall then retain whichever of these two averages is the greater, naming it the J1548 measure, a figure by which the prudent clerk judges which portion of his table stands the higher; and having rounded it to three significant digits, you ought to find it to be 9.49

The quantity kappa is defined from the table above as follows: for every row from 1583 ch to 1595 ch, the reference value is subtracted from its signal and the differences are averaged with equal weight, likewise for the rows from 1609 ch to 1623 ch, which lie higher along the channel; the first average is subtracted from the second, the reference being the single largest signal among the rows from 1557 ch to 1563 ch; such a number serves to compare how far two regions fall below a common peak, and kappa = -0.13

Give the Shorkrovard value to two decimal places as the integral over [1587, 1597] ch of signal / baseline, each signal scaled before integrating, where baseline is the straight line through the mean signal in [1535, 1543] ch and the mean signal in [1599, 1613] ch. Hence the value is 10.11 ch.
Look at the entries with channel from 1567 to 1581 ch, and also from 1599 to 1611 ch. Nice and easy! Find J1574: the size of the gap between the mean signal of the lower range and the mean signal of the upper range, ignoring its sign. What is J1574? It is 0.06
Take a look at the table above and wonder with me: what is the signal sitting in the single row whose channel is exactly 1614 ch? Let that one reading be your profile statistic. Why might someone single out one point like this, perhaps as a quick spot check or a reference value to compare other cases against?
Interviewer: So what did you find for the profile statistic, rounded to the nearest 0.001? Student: 9.623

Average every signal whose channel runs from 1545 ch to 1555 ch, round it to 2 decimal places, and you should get 9.53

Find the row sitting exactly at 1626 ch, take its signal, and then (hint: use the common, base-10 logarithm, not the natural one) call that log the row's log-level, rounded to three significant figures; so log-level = 0.963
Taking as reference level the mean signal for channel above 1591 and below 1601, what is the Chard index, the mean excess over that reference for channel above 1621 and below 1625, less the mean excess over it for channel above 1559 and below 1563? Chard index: 0.15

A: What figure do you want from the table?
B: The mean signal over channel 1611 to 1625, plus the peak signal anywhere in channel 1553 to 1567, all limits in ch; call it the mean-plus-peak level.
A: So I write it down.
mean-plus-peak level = 19.21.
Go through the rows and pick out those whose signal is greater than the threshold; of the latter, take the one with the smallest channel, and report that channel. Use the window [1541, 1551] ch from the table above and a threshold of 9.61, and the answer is 1546 ch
